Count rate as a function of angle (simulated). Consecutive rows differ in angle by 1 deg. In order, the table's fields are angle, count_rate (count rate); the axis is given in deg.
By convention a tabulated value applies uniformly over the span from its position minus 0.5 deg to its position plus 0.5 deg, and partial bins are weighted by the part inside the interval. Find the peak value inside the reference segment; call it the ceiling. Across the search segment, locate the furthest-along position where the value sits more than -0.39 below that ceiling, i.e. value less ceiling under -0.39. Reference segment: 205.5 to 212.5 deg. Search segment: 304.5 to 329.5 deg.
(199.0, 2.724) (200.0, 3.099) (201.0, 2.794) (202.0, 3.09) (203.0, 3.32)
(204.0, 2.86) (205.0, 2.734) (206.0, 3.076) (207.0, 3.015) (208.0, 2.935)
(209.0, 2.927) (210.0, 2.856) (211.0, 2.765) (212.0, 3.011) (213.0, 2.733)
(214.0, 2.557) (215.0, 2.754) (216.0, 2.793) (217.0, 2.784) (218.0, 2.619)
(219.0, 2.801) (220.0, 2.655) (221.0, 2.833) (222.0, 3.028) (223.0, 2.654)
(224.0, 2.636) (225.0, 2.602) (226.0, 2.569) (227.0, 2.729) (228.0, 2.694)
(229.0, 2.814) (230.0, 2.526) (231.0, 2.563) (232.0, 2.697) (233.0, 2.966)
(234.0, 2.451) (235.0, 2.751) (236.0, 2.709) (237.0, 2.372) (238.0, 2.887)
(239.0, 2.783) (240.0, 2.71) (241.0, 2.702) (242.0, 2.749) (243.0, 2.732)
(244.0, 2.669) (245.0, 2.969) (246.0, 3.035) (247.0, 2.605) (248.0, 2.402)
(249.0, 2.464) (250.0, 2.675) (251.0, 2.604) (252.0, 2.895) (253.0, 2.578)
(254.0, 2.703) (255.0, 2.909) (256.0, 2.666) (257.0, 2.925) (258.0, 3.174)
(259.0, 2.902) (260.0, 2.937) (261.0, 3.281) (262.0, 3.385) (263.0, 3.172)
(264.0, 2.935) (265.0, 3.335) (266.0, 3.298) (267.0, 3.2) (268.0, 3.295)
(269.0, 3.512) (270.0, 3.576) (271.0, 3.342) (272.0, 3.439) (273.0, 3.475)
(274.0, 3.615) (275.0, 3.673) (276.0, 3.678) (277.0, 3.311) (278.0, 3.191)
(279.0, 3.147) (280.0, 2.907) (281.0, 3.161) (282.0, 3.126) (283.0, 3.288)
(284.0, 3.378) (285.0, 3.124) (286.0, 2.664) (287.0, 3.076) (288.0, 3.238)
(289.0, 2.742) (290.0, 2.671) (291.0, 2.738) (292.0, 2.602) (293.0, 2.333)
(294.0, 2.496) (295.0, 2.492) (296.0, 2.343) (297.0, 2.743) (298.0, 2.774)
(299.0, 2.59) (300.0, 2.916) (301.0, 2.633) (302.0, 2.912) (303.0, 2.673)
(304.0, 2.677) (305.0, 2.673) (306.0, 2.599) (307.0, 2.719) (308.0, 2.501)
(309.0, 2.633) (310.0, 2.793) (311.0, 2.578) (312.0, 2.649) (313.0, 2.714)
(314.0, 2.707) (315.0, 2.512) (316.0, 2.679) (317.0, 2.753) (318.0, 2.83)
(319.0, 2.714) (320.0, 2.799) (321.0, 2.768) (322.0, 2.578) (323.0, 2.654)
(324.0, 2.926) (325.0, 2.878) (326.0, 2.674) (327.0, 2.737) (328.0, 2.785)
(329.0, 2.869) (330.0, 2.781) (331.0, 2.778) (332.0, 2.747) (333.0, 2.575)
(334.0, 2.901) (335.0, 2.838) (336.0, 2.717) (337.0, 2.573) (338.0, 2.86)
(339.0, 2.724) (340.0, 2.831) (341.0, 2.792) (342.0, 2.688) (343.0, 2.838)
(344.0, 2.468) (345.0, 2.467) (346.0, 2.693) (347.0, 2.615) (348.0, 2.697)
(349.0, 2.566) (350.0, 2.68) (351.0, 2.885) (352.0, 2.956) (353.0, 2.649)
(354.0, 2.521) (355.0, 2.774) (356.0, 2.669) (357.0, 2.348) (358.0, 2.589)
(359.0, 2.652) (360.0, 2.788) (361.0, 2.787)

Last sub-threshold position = 326.0 deg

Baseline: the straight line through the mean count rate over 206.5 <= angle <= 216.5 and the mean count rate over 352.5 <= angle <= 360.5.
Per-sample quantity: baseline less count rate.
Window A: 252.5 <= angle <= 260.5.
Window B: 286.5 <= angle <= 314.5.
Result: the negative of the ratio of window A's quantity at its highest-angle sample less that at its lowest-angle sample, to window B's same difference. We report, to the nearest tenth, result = 1.1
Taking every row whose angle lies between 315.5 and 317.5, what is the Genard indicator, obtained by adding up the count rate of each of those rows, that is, 5.4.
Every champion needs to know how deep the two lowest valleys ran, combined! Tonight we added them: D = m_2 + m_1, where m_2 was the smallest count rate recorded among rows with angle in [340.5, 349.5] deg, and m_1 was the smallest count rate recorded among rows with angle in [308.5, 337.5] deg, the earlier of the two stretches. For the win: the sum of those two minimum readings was 4.98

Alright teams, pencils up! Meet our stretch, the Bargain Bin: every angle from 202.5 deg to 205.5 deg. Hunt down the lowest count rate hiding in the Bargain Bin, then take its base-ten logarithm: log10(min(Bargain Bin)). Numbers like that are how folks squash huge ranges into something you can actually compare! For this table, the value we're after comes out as 0.437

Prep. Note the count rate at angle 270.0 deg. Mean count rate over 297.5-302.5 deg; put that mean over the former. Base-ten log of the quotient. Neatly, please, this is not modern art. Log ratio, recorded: -0.11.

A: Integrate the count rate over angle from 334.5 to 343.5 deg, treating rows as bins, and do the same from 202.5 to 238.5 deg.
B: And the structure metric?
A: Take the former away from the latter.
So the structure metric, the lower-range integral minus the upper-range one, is 75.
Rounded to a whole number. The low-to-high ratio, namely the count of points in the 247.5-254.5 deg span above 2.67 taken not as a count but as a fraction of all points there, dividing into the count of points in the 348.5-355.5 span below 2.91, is 14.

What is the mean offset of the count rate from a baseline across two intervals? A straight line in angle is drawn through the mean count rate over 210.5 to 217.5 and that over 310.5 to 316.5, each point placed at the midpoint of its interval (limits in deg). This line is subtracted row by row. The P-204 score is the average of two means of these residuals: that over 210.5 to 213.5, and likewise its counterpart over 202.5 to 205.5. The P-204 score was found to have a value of 0.12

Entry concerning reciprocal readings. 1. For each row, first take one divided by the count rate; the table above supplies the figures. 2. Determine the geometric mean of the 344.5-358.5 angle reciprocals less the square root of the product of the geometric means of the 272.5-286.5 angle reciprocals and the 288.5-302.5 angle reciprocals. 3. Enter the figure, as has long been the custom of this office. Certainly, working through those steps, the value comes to 0.036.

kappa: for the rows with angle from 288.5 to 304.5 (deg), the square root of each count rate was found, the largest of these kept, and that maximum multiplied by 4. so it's 6.83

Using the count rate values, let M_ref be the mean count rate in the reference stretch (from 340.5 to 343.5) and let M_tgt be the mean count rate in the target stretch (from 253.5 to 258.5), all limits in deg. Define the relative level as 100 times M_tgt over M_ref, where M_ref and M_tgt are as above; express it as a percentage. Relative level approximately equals 104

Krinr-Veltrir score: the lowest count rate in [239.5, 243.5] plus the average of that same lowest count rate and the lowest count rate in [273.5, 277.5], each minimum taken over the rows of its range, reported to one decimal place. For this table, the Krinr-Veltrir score 5.7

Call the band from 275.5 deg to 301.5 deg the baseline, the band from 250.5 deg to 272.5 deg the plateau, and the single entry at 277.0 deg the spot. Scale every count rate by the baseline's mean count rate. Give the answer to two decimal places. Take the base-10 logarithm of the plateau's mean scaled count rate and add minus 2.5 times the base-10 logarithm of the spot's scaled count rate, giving -0.12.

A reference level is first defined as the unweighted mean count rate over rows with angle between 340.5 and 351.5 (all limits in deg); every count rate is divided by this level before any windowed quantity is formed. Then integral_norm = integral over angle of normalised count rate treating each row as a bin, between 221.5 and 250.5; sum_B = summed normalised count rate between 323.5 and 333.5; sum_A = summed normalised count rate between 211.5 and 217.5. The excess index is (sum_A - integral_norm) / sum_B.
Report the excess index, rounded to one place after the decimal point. -2.2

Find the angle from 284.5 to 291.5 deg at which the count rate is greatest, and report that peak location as 288.0 deg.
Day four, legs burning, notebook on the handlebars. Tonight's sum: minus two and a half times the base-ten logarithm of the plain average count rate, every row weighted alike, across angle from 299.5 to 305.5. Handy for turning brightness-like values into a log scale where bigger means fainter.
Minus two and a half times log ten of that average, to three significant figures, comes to -1.10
